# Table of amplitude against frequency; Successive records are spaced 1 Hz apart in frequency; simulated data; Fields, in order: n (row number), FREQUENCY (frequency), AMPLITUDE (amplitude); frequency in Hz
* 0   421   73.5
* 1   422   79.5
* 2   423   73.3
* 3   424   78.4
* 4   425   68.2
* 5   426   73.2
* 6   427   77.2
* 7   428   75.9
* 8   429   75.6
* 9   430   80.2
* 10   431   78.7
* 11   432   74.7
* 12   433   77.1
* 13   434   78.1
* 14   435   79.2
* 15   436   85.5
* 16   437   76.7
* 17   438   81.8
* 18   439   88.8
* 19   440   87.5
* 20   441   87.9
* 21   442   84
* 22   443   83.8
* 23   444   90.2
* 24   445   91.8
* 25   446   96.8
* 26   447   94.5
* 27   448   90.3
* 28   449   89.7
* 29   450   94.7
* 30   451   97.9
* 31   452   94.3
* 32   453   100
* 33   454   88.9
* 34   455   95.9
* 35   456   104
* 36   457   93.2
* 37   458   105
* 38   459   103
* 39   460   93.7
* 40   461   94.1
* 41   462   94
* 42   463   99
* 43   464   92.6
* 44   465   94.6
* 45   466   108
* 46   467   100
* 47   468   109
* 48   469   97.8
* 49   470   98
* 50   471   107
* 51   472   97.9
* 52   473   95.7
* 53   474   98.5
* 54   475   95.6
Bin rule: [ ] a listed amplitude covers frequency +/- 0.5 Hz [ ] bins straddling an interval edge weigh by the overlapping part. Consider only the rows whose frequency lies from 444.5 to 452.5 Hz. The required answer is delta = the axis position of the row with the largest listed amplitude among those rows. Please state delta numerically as 451 Hz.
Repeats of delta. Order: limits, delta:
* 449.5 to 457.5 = 456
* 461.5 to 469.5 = 468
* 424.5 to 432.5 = 430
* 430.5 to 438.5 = 436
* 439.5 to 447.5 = 446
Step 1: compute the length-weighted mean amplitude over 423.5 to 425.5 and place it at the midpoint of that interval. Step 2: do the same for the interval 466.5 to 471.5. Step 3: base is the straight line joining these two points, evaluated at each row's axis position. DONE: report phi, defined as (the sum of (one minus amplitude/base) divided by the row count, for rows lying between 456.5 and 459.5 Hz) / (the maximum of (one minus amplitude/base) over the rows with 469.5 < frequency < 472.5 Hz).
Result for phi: -0.9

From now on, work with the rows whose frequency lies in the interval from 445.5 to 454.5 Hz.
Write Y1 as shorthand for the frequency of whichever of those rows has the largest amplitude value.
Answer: 453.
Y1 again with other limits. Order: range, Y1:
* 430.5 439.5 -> 439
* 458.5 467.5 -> 466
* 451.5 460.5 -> 458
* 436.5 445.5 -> 445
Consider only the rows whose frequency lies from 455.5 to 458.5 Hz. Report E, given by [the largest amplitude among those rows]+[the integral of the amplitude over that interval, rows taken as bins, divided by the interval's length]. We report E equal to 206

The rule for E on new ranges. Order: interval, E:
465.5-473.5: 211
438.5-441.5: 177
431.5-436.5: 164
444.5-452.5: 192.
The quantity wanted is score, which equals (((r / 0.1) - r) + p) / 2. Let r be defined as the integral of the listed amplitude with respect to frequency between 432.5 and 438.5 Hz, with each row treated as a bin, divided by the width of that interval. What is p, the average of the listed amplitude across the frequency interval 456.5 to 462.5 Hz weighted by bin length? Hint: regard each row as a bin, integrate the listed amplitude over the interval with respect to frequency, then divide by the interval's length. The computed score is 407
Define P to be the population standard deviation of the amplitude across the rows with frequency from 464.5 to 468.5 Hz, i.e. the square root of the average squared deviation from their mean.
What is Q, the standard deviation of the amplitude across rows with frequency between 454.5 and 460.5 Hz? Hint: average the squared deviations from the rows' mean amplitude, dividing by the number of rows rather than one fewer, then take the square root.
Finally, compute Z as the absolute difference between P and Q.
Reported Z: 0.96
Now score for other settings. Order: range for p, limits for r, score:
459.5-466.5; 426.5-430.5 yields 396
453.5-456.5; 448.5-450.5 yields 463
